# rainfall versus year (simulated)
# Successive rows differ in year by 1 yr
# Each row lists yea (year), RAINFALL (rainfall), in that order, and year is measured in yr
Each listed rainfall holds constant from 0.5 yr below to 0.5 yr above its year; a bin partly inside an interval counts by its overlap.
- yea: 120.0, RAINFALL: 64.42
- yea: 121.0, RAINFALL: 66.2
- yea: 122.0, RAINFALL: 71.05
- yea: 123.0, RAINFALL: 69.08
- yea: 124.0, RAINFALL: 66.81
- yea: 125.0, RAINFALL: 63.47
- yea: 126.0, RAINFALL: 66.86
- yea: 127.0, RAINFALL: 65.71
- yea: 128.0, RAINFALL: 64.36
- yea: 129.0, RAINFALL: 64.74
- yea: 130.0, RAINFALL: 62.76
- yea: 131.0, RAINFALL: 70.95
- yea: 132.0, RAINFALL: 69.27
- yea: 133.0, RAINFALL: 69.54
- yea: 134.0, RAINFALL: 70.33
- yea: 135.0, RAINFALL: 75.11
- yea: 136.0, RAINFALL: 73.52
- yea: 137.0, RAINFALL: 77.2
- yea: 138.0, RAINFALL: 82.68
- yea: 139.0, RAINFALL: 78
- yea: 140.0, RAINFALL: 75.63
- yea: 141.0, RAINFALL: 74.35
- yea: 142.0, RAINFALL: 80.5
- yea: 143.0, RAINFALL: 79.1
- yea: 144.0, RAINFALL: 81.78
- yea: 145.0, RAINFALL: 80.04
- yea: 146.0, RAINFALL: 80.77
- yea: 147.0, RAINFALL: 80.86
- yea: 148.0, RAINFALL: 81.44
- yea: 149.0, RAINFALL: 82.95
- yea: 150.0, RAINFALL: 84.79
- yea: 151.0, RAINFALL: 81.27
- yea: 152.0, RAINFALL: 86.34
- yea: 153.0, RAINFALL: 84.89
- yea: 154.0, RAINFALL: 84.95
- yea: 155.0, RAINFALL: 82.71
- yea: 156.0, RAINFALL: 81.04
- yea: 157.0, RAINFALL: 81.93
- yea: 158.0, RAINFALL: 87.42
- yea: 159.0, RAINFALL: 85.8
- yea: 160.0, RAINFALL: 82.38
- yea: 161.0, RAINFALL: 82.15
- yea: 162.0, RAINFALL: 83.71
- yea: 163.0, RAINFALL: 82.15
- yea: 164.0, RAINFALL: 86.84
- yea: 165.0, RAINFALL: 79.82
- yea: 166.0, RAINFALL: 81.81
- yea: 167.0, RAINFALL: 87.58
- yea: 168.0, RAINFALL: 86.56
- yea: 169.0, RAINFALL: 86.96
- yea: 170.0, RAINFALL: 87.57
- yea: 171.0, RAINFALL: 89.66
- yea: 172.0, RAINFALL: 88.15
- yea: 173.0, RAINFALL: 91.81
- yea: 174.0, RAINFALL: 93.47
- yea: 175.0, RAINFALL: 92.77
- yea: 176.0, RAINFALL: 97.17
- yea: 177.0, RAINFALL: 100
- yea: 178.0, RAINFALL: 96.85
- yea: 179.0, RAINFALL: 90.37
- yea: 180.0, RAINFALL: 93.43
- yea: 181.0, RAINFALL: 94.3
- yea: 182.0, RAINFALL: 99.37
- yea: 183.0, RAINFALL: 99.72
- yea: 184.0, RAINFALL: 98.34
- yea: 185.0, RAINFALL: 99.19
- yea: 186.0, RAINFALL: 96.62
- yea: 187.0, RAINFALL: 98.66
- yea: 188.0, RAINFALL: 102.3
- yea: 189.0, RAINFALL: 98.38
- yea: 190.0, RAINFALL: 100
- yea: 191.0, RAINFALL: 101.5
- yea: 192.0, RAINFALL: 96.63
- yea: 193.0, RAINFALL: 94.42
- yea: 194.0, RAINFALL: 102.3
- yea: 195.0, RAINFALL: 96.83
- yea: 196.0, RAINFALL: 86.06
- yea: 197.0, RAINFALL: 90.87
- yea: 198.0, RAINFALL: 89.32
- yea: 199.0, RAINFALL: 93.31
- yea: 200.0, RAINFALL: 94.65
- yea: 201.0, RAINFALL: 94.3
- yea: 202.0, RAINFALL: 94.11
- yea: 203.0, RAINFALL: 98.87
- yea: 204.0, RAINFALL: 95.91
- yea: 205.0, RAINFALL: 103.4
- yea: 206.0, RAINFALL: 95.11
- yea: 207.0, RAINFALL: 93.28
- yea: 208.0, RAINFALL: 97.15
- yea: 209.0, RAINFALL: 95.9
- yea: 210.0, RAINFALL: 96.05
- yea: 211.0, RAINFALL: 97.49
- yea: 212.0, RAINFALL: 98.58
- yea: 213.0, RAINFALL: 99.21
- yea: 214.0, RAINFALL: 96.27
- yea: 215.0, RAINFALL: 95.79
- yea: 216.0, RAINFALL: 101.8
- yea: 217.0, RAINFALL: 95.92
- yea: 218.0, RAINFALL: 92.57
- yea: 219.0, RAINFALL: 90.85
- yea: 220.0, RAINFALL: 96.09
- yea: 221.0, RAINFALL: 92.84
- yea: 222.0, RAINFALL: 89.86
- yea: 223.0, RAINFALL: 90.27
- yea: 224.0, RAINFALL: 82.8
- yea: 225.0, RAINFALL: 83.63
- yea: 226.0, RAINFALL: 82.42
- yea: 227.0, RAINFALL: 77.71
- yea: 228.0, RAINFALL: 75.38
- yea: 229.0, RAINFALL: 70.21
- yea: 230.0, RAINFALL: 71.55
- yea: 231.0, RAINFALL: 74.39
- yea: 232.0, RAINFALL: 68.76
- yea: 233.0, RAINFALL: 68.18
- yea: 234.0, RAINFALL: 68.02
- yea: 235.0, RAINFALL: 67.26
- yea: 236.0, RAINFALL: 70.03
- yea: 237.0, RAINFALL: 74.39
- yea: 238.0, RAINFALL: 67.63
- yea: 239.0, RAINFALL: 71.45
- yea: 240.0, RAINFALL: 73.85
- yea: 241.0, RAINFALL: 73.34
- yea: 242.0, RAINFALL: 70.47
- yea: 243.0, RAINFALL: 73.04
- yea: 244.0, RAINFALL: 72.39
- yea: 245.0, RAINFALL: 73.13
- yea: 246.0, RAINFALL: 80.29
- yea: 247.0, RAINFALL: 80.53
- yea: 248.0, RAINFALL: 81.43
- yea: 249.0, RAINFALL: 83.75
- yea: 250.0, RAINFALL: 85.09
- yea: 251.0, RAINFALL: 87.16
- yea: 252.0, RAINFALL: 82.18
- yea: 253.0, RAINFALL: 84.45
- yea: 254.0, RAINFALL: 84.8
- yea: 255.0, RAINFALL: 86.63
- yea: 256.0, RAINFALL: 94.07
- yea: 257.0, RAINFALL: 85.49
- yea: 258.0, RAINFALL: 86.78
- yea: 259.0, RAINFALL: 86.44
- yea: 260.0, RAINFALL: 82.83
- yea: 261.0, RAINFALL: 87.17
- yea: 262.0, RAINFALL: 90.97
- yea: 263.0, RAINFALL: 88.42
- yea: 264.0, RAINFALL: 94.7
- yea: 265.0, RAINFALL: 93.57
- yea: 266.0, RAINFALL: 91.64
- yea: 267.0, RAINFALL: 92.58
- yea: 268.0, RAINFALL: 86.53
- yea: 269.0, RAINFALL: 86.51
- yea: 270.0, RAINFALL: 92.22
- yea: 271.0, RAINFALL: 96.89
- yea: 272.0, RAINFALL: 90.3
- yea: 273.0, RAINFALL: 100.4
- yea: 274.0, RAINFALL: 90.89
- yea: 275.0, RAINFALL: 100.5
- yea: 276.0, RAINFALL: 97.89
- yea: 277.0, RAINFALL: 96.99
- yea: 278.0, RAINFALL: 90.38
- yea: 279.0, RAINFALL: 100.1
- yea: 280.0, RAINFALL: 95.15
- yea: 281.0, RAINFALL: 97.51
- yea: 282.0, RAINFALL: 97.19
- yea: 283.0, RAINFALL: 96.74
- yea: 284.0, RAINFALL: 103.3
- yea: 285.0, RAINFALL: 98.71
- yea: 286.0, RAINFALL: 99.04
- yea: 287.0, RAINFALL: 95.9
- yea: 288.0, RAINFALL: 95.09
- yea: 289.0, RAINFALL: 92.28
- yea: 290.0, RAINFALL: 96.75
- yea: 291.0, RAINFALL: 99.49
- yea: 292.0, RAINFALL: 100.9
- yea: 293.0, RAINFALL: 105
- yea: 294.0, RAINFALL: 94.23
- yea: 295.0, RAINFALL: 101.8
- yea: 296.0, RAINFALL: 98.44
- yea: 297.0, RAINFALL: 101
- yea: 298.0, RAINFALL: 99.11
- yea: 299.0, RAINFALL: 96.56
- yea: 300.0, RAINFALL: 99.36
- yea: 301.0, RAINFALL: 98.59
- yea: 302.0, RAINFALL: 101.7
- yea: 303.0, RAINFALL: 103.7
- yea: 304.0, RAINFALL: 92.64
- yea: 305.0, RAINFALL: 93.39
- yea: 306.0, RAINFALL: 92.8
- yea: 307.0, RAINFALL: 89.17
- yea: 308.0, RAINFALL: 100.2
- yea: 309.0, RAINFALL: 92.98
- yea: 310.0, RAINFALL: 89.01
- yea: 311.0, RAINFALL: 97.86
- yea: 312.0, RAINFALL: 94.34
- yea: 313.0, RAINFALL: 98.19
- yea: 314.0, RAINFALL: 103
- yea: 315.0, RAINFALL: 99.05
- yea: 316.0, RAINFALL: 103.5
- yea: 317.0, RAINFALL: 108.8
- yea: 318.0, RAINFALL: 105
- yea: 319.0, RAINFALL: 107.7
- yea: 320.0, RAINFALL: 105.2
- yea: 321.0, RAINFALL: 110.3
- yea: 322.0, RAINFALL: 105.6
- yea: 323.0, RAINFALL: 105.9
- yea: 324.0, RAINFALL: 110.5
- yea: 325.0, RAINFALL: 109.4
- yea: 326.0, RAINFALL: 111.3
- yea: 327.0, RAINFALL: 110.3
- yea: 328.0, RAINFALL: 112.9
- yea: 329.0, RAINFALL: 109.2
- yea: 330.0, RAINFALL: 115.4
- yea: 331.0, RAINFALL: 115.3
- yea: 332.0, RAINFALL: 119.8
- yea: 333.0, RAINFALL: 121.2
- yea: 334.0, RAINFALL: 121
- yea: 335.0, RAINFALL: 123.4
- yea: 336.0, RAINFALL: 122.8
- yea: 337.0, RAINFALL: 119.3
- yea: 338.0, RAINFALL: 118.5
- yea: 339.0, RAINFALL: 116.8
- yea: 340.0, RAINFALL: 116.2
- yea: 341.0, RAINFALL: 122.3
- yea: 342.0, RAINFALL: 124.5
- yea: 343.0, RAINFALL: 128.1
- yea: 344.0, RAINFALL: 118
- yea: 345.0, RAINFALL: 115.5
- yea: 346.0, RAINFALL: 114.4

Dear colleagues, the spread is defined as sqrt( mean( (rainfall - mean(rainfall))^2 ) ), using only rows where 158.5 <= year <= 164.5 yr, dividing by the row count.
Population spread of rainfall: 1.9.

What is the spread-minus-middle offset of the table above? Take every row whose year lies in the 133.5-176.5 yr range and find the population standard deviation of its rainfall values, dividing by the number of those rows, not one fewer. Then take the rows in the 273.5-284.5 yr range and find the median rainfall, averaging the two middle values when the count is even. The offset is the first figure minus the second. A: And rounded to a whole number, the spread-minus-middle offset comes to -92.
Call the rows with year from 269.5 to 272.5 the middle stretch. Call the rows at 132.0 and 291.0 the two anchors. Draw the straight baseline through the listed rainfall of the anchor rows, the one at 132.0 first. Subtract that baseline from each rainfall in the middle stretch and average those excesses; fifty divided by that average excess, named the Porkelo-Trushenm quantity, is -20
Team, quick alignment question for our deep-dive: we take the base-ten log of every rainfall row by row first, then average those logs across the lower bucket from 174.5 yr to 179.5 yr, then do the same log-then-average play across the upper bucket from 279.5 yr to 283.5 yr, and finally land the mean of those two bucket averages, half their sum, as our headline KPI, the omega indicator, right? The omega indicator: 1.98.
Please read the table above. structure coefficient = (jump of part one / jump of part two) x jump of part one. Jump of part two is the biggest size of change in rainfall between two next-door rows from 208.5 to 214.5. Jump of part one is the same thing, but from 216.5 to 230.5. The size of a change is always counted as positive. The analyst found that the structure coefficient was 19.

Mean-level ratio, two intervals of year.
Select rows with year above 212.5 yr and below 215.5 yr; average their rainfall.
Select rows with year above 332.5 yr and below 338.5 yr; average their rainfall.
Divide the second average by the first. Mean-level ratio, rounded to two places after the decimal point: 1.25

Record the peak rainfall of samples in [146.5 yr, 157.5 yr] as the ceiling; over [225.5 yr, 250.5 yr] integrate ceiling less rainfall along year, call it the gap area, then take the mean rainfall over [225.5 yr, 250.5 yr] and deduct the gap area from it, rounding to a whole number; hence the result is -230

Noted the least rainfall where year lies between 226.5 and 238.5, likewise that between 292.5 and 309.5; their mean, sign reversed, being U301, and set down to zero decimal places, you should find -78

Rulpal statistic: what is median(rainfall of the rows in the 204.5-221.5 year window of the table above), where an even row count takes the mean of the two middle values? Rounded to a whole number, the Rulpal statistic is 96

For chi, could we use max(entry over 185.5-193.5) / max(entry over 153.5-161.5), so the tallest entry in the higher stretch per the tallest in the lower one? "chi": 1.17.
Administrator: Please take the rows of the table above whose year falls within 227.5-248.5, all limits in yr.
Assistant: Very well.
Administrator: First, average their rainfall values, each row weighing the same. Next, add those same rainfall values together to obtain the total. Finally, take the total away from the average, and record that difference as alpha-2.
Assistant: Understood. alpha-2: -1453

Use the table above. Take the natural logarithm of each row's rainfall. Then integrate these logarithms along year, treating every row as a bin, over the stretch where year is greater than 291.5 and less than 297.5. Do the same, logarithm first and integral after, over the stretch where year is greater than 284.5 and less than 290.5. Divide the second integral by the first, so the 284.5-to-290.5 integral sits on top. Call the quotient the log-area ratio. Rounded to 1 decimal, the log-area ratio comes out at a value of 1.0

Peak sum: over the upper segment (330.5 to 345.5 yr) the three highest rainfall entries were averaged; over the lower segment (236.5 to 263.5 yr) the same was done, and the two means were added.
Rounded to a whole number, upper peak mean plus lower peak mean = 216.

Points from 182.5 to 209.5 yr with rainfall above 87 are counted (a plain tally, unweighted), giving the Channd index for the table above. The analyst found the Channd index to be 26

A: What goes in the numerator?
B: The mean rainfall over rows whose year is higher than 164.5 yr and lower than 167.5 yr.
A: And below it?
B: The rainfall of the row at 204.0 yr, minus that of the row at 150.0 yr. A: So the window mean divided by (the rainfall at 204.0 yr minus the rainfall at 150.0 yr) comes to 7.5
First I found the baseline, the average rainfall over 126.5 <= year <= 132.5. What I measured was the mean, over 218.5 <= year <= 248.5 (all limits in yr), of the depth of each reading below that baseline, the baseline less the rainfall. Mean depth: -11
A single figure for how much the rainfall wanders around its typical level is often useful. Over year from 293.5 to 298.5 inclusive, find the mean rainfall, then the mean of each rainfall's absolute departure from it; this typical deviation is 2.1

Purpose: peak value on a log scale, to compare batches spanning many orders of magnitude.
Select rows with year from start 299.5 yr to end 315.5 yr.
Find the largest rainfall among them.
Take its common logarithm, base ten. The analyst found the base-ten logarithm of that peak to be 2.02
